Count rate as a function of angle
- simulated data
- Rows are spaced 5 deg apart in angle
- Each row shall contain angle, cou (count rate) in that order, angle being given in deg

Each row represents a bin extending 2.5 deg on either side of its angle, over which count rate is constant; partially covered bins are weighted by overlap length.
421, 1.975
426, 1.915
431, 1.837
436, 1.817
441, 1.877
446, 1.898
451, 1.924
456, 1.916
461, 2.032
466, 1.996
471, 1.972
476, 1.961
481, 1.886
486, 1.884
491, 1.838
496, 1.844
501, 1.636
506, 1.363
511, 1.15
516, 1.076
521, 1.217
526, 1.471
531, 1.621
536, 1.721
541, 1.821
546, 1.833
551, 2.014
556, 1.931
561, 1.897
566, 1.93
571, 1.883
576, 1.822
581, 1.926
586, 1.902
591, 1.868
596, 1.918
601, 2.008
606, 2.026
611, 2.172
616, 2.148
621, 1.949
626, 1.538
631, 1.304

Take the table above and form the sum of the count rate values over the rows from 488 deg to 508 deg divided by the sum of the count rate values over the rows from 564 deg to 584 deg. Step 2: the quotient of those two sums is 0.88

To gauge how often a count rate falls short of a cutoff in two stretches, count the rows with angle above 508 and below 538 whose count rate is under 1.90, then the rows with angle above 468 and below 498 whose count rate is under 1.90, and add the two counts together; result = 10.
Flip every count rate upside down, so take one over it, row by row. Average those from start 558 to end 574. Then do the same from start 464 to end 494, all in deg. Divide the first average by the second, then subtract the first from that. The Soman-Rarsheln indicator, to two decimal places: 0.48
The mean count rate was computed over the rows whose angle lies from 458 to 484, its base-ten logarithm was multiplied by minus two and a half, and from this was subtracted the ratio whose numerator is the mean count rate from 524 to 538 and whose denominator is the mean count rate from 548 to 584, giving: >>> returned -1.57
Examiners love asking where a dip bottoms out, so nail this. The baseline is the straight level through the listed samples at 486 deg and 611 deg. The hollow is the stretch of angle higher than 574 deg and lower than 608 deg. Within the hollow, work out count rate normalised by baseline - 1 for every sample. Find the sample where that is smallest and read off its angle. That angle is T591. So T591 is 576 deg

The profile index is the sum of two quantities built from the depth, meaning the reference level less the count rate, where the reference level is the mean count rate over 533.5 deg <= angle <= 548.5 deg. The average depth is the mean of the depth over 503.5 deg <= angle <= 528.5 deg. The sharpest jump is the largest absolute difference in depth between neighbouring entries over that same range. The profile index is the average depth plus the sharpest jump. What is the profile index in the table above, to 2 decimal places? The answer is 0.79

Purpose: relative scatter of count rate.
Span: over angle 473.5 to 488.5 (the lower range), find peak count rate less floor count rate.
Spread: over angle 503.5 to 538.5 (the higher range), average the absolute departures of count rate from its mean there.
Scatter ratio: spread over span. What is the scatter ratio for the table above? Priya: 2.6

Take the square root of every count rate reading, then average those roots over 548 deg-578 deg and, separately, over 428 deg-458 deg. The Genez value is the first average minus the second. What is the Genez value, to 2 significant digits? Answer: 0.013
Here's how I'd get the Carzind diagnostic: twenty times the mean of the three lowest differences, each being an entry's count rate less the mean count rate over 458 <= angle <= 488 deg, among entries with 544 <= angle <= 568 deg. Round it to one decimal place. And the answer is -1.4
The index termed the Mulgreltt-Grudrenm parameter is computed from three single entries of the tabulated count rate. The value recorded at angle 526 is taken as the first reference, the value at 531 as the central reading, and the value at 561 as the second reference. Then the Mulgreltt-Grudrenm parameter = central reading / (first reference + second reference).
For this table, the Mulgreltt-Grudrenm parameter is 0.48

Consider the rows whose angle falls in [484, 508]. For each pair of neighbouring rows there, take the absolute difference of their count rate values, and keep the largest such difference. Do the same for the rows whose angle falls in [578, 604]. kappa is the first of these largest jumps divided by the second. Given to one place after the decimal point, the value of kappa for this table 3.0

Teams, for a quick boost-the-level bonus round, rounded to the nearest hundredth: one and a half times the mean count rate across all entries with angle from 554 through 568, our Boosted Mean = 2.88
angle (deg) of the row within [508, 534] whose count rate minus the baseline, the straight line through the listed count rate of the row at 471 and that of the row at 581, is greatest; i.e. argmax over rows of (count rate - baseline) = 531 deg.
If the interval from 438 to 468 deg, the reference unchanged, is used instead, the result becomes 461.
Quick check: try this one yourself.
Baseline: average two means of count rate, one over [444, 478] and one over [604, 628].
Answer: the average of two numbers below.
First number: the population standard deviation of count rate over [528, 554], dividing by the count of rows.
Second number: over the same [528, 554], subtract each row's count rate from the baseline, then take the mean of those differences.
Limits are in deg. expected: 0.15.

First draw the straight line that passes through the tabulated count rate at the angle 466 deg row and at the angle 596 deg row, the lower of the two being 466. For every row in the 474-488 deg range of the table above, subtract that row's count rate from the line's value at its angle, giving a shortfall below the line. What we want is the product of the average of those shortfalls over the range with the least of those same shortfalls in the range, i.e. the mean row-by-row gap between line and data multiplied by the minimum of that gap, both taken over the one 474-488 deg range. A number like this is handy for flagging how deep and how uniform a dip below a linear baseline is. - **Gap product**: 0.0022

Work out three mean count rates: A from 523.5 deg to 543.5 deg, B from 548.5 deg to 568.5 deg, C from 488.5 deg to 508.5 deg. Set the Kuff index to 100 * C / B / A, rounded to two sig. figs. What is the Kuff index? 52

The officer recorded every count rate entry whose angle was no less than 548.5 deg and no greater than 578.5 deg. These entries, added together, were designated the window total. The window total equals 11.5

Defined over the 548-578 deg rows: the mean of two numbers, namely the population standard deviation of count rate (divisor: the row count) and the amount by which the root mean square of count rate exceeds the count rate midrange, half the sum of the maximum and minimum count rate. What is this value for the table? 0.027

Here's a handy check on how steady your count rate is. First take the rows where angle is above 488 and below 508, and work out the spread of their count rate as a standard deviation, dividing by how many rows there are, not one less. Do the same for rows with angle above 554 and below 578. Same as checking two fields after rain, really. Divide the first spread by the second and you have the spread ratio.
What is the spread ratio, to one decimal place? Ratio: 4.9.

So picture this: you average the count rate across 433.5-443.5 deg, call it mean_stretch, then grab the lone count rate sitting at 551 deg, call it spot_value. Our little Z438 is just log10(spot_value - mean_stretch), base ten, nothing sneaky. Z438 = -0.8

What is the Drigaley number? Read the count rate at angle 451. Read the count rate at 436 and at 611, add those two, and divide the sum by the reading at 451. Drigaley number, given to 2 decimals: 2.07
